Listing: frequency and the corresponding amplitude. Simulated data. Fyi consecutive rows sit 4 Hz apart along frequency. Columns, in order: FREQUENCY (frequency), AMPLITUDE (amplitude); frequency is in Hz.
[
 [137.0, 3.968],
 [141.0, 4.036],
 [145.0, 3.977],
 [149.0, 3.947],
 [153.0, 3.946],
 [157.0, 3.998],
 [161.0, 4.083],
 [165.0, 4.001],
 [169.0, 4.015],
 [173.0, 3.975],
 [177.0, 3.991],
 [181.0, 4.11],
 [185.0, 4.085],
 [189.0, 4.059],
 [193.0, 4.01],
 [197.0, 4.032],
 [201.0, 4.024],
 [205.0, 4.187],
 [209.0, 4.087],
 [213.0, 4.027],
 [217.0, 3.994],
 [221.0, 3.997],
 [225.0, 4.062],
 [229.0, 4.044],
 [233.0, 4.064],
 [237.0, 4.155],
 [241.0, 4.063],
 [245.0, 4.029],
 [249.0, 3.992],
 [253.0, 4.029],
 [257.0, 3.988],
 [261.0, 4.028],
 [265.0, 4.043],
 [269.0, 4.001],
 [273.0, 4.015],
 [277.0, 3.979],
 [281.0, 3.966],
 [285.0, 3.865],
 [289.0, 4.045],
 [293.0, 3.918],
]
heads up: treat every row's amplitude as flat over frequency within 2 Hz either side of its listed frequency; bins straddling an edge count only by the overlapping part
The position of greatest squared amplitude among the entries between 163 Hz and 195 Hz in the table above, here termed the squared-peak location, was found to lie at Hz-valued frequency 181.0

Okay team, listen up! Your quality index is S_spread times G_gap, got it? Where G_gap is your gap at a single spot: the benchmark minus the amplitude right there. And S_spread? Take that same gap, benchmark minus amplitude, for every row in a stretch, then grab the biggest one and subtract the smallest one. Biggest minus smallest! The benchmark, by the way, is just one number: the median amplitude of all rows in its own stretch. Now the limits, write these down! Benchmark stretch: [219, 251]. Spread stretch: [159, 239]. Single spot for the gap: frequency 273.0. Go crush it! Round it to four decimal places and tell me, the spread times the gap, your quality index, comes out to 0.0081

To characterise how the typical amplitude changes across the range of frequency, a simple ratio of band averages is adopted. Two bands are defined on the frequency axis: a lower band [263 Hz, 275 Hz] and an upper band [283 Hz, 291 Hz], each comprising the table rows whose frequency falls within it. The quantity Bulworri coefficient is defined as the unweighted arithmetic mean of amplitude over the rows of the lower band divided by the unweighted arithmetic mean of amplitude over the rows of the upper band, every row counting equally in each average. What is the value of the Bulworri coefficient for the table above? 1.016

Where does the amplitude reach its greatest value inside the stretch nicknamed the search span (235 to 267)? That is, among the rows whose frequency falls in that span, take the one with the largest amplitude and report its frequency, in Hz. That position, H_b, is 237.0 Hz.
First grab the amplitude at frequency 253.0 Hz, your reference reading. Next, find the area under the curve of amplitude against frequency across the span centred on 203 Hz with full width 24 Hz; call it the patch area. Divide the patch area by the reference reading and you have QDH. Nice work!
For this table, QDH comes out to 24.19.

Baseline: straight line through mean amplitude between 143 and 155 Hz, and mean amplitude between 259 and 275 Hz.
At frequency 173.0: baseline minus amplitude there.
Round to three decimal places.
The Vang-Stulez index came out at -0.005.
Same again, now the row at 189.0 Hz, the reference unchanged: -0.080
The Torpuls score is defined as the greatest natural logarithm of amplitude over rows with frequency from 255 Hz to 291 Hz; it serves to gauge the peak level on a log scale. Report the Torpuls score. 1.40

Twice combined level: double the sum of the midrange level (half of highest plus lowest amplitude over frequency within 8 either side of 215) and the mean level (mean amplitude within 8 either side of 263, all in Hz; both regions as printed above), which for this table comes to 16.1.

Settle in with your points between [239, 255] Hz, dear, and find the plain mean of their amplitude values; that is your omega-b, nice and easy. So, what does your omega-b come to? 4.03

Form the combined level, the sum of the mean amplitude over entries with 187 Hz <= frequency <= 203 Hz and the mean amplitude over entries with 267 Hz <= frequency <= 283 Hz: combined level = 8.02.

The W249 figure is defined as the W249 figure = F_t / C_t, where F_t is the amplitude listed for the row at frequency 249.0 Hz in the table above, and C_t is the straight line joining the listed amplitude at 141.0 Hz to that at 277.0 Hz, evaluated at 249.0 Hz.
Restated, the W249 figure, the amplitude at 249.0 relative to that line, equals 1.00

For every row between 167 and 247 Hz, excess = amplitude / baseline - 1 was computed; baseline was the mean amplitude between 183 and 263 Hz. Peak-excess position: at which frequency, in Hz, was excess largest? 205.0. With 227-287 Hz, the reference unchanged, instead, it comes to 237.0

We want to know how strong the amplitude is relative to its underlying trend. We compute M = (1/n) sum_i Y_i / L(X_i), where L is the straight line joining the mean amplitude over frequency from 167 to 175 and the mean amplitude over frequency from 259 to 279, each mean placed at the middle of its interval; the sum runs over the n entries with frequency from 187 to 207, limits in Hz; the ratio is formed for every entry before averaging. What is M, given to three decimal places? 1.016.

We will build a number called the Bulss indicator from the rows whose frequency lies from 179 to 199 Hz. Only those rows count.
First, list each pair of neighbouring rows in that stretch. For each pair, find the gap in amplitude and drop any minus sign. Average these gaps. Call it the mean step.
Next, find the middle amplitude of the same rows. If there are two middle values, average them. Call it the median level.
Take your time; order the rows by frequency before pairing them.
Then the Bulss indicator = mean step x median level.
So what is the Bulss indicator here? 0.124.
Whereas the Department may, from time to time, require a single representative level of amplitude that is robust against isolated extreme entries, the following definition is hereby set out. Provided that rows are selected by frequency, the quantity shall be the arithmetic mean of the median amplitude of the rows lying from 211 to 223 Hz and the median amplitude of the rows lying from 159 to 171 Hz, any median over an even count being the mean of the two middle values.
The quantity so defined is 4.006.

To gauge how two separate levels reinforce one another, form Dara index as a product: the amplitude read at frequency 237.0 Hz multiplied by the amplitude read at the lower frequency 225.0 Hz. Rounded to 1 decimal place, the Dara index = 16.9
